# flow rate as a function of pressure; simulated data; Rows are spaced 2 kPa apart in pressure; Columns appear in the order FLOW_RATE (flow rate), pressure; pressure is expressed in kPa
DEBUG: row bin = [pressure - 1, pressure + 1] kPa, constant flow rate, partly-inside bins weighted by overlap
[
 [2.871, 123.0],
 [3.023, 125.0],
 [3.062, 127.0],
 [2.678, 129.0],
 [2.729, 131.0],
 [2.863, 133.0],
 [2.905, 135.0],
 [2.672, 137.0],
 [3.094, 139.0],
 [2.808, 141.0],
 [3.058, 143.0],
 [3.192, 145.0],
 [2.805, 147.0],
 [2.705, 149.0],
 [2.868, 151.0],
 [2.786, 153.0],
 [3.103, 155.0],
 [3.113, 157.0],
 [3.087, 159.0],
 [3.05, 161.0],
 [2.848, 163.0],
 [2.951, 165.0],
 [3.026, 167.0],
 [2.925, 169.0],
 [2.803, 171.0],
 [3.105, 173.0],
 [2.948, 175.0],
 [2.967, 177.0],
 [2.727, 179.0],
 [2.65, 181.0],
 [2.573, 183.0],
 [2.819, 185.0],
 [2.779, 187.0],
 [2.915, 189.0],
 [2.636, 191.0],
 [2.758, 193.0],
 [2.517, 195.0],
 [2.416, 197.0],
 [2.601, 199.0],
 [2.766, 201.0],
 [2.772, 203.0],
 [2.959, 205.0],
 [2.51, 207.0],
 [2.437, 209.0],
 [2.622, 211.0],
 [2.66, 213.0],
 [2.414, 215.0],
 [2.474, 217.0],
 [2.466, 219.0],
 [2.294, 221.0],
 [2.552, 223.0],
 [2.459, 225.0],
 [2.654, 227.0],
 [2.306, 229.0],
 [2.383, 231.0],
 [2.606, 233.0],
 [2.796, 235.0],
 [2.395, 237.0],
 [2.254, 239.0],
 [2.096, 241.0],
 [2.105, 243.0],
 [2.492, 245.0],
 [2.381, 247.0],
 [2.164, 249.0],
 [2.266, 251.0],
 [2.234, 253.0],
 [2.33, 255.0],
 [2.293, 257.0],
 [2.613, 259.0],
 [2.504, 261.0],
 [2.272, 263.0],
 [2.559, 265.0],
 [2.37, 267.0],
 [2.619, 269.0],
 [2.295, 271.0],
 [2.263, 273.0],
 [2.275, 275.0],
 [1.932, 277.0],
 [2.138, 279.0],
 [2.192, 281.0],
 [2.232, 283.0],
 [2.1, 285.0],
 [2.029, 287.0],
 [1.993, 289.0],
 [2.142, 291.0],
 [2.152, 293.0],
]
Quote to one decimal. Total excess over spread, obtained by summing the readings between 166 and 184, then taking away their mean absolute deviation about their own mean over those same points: 25.6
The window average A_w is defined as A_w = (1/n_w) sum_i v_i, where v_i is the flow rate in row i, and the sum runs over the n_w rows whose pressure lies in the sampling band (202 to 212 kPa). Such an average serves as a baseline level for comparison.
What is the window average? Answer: 2.7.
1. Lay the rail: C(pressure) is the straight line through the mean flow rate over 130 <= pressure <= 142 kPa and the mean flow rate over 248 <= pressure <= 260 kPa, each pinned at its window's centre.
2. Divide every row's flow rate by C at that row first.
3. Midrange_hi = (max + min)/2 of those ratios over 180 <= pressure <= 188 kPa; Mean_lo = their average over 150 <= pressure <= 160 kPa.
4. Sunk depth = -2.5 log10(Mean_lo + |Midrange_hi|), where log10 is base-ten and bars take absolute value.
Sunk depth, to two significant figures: -0.81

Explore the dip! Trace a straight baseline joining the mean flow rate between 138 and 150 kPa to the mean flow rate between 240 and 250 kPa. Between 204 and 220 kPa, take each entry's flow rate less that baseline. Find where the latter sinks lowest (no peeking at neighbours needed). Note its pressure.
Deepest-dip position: 209.0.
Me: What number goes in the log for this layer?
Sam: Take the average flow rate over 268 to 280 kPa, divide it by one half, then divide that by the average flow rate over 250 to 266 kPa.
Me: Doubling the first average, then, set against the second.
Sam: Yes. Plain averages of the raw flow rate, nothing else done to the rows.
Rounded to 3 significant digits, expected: 1.89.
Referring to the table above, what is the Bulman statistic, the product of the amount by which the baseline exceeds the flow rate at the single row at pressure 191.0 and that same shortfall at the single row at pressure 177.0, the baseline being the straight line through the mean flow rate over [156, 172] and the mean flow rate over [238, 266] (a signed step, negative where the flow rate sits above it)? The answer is -0.012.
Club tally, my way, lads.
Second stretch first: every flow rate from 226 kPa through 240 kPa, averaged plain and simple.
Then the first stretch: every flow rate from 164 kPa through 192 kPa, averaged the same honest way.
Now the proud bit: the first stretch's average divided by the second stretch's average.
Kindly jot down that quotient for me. 1.14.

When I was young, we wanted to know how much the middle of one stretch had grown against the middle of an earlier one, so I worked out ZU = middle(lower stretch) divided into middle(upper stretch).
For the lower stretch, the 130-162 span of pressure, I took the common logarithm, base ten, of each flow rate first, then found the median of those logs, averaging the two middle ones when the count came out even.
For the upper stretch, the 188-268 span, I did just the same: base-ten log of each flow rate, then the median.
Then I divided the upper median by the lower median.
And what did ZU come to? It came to 0.85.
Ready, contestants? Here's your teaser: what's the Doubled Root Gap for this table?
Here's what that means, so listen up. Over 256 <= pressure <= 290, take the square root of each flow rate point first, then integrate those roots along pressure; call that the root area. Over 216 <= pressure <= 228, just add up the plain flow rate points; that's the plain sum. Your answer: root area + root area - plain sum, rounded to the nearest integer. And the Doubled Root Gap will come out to 88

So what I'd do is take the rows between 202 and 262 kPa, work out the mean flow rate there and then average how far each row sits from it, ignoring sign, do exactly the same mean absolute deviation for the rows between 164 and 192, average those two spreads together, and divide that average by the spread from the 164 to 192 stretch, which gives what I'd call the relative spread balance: 1.10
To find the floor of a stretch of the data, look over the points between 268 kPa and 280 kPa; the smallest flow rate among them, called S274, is 1.932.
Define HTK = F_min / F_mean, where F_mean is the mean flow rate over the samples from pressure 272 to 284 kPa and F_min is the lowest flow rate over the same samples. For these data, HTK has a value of 0.89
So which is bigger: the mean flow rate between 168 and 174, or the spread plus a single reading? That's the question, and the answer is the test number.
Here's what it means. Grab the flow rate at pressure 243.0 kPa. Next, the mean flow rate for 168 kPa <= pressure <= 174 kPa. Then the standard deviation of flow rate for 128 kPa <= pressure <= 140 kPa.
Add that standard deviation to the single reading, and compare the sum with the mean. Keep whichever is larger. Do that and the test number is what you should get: 2.94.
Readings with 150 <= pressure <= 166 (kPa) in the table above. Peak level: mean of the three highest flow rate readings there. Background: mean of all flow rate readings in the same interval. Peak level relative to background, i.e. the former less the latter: 0.125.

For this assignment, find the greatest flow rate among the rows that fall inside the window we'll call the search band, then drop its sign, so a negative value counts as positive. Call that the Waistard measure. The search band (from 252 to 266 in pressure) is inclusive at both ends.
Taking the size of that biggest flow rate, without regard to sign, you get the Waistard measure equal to 2.6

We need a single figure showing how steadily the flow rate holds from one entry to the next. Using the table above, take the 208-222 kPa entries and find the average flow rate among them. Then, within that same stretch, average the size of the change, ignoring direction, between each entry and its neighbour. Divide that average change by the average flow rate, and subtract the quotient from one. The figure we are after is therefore 0.952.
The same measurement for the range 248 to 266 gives 0.936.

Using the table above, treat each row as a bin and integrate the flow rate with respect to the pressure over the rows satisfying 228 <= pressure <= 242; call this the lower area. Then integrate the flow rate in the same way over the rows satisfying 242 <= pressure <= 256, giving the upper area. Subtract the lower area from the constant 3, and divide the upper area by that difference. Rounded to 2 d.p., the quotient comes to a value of -1.04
